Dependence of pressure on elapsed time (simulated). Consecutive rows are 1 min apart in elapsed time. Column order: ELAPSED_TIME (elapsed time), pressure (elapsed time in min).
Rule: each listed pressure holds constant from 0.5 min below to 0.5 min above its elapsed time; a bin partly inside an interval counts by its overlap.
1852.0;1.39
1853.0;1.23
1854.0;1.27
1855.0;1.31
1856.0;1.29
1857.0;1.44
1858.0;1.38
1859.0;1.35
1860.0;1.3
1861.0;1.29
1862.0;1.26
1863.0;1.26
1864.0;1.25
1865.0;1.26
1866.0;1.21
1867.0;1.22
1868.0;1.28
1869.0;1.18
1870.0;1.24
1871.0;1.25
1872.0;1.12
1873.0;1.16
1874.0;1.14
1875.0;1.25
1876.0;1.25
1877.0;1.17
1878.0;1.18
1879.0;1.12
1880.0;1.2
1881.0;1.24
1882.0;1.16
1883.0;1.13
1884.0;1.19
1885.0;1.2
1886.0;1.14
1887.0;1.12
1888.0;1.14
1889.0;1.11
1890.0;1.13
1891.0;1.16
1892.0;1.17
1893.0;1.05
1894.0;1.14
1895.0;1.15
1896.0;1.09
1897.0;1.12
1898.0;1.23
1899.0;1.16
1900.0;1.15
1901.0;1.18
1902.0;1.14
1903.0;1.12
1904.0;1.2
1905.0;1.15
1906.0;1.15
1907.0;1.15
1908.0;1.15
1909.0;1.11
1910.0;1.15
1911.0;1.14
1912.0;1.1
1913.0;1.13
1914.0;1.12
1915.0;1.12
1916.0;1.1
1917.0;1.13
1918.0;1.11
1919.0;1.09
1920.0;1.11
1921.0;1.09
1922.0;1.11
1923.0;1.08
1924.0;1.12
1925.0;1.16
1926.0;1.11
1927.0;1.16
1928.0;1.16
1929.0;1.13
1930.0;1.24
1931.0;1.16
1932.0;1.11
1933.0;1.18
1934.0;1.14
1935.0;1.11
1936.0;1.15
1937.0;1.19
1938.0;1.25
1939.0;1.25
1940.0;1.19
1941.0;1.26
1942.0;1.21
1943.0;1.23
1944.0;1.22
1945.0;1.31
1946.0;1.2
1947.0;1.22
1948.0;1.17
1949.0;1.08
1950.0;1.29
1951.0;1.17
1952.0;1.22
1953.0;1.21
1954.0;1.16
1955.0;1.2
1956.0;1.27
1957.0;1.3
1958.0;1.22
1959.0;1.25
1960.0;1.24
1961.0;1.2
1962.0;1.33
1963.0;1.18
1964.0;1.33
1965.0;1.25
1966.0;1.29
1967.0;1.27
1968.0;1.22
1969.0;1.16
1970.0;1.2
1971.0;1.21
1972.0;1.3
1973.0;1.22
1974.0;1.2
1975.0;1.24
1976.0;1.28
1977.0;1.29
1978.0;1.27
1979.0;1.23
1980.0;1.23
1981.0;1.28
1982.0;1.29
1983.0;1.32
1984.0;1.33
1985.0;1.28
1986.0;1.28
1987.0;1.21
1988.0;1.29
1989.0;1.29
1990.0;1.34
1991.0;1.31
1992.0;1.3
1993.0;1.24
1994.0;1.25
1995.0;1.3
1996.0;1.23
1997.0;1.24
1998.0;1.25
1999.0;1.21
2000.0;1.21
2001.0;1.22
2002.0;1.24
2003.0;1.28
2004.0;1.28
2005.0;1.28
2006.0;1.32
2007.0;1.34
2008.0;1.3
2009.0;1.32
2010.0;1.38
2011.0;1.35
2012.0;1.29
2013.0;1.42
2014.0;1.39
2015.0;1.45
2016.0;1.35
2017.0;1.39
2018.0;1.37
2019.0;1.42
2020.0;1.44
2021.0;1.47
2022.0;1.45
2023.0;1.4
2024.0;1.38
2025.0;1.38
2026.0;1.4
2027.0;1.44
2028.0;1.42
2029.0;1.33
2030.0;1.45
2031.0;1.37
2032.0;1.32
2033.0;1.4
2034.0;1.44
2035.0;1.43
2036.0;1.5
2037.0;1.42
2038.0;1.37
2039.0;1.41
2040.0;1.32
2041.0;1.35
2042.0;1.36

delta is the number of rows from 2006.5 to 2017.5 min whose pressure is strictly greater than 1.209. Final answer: 11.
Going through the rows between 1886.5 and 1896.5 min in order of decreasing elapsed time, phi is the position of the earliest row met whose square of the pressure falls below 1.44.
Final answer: 1896.0 min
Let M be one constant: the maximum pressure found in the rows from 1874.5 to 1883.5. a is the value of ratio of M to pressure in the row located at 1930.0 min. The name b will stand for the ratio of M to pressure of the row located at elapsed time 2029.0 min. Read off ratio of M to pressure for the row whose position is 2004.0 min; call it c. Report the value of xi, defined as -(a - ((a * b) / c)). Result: -0.04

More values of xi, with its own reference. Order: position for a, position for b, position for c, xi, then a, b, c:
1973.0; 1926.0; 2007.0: 0.21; 1.02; 1.13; 0.93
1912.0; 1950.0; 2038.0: 0.07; 1.14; 0.97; 0.91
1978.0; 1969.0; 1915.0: -0.03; 0.98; 1.08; 1.12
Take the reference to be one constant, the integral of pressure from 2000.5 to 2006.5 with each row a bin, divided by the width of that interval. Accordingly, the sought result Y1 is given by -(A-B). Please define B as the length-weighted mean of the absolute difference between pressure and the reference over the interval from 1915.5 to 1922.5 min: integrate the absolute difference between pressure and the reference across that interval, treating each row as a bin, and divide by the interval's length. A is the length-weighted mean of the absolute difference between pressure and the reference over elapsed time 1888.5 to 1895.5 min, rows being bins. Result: 0.02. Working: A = 0.140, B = 0.164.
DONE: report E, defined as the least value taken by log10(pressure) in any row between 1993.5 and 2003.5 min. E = 0.083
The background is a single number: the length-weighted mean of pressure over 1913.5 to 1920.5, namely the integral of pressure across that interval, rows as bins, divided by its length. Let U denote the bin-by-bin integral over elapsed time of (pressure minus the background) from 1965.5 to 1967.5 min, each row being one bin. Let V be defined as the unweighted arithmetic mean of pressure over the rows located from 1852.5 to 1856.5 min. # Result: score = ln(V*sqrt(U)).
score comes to -0.3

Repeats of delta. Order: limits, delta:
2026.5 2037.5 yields 11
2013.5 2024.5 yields 11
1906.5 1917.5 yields 0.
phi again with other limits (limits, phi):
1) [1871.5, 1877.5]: 1877.0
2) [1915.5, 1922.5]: 1922.0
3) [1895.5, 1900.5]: 1900.0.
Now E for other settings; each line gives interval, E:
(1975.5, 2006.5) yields 0.083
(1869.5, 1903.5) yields 0.021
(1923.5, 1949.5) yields 0.033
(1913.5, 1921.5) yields 0.037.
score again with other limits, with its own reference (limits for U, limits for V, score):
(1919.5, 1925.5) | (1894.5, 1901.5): -3.1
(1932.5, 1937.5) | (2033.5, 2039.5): -0.4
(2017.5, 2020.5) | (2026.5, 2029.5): 0.3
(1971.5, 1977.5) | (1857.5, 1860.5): 0.2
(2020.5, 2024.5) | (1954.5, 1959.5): 0.3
